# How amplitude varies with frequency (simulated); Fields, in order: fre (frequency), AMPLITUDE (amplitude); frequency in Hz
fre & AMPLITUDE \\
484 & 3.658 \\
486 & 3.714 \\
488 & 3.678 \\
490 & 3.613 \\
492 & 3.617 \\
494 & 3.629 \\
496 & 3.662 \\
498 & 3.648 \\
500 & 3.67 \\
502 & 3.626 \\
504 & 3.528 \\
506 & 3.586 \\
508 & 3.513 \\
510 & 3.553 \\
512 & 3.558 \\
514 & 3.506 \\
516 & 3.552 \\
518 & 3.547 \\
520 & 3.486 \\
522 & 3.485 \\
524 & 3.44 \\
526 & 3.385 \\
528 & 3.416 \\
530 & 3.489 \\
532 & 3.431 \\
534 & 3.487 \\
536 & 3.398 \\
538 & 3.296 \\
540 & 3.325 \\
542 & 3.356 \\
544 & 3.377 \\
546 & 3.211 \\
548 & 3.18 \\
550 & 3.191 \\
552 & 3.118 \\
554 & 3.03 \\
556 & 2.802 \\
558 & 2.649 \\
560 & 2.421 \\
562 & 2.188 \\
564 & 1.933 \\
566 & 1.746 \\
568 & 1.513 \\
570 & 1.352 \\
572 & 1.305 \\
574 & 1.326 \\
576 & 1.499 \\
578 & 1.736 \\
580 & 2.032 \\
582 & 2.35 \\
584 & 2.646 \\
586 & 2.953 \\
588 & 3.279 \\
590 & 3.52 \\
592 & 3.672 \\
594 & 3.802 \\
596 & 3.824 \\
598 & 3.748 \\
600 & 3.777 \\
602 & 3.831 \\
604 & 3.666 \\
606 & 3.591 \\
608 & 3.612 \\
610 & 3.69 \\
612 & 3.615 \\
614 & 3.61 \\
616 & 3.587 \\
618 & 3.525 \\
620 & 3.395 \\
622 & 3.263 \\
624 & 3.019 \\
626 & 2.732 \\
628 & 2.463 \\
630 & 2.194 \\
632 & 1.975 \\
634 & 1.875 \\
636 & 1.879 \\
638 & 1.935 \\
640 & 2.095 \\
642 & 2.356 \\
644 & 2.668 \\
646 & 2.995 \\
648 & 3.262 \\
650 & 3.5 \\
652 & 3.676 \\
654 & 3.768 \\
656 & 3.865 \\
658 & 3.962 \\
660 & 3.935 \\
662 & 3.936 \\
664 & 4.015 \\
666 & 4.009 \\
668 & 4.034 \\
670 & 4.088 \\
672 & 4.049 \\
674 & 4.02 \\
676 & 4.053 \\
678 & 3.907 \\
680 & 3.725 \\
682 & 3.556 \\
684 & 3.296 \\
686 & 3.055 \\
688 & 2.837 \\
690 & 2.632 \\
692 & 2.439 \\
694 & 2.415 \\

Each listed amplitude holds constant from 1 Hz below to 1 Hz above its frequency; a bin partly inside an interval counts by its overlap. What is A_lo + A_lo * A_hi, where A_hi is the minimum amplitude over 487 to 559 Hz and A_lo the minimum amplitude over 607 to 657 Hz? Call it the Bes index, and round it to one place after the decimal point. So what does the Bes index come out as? 6.8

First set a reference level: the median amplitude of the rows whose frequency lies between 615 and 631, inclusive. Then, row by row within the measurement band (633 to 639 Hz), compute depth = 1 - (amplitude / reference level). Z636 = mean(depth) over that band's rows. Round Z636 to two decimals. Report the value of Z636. 0.40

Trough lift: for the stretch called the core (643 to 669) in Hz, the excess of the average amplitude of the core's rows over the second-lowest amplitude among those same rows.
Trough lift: 0.7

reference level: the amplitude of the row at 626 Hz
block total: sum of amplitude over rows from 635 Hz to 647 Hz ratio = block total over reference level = 5.1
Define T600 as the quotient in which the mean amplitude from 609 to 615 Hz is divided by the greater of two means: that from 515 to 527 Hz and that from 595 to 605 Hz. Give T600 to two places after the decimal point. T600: 0.97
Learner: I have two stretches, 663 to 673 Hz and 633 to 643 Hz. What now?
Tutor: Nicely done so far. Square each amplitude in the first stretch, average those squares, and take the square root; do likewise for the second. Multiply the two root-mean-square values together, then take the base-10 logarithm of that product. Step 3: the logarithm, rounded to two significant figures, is 0.92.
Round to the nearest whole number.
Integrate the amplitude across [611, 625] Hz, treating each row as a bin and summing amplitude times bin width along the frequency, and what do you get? 48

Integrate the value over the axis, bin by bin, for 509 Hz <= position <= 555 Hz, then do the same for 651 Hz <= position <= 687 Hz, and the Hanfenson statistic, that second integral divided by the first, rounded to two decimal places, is 0.89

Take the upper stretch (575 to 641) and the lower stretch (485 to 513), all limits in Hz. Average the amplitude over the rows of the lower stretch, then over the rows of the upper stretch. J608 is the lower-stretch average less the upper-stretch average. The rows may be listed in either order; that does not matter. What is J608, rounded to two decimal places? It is 0.63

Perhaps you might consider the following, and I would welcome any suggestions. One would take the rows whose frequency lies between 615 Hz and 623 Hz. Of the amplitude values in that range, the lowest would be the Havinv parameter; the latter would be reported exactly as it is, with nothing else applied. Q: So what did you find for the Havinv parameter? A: 3.263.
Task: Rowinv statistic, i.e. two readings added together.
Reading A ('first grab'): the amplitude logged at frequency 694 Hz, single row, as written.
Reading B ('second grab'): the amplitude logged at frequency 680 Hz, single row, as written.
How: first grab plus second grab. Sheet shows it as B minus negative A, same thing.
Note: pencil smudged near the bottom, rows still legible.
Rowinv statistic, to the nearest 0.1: 6.1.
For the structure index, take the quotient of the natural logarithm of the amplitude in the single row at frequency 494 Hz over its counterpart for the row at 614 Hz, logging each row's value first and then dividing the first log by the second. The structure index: 1.00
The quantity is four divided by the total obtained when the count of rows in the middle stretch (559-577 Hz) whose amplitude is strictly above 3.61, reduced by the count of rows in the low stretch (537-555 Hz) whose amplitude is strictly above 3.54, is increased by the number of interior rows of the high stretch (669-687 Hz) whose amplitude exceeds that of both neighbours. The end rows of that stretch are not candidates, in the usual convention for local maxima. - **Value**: 4.0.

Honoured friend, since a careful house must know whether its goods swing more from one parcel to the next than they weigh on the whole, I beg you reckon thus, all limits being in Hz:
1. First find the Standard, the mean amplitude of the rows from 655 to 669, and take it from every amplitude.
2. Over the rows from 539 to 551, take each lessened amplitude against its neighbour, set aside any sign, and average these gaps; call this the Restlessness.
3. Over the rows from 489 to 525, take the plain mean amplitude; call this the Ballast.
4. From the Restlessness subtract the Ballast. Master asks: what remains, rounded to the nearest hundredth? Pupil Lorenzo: -3.52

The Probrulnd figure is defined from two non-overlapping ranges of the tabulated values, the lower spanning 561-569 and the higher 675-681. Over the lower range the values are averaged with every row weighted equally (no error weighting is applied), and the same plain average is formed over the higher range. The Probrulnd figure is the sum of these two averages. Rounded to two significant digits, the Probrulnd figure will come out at 5.7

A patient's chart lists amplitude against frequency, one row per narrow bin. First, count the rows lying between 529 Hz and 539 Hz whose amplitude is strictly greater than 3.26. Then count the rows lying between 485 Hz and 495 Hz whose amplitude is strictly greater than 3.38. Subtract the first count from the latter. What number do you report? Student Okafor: 0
